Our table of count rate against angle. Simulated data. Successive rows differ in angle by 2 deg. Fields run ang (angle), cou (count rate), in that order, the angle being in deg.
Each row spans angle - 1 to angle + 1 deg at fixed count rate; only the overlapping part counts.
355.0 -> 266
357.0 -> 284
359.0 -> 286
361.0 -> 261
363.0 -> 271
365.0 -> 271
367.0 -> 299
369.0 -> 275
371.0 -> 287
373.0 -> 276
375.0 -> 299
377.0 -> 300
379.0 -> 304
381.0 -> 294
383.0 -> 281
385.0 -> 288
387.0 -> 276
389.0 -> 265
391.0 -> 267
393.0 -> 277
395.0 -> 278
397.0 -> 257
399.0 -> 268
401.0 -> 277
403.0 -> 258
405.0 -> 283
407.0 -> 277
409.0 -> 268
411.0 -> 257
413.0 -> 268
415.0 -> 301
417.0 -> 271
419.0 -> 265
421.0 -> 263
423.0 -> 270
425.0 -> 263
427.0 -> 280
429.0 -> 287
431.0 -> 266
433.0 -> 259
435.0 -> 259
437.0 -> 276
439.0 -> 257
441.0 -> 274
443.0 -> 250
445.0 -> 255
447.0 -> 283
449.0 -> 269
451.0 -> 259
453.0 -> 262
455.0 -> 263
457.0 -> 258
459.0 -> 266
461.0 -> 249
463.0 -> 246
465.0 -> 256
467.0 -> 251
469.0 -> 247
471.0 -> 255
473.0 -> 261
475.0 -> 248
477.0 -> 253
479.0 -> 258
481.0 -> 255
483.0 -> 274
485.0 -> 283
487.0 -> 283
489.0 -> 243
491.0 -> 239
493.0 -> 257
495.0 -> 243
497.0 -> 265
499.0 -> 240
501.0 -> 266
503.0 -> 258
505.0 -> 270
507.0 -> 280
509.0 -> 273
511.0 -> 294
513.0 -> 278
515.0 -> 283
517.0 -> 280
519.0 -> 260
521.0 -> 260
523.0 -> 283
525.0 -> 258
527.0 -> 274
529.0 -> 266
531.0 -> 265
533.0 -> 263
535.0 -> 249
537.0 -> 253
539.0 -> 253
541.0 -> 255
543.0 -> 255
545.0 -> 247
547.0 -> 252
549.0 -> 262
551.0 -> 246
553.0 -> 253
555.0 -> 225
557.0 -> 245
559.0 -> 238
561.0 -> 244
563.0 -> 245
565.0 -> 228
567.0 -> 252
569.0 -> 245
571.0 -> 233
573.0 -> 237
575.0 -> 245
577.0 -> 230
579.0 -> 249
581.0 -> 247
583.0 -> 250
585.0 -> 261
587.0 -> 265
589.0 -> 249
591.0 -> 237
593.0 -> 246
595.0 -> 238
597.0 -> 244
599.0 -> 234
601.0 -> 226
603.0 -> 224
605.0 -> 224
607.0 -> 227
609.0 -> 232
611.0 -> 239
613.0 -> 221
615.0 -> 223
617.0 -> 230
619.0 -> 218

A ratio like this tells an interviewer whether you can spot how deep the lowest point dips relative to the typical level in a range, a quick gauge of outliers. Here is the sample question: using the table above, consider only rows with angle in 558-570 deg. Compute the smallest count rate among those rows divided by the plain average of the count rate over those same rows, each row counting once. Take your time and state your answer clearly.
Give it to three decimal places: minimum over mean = 0.942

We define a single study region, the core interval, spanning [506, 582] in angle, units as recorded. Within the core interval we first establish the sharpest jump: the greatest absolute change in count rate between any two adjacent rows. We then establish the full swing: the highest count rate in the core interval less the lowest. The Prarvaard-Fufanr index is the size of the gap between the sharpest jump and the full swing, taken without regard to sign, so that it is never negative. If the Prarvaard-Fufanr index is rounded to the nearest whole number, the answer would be 41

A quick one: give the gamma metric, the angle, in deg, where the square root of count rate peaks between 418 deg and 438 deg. 429.0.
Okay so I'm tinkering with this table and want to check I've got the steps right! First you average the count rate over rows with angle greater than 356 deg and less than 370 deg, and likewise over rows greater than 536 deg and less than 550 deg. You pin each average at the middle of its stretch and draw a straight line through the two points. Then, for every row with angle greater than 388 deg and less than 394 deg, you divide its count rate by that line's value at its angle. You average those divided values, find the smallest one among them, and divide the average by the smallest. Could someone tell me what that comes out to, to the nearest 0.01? 1.02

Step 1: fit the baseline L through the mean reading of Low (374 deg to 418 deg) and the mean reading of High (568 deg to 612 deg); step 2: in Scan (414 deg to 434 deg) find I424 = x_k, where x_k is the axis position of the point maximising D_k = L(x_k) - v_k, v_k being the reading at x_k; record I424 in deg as 433.0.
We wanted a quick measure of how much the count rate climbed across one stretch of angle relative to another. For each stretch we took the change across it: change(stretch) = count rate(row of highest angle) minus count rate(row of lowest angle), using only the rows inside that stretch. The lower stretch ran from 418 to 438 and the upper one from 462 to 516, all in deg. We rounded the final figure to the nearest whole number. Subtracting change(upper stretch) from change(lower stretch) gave -26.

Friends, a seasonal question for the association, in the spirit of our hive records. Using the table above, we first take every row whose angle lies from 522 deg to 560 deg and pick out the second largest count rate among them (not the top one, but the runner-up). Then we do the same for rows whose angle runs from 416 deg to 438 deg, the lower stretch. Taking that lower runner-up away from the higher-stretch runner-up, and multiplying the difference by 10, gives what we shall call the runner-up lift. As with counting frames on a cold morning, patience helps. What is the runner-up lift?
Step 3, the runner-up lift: -60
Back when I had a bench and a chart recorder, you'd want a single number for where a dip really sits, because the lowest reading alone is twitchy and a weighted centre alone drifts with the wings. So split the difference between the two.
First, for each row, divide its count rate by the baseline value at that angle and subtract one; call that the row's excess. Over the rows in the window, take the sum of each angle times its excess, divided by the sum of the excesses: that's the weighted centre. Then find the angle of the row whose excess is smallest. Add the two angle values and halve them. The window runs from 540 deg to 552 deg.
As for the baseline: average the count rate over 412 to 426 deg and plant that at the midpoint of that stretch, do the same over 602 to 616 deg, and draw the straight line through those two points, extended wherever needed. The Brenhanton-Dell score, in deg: 545.5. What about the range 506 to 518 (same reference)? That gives 510.6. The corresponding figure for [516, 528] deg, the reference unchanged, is 523.5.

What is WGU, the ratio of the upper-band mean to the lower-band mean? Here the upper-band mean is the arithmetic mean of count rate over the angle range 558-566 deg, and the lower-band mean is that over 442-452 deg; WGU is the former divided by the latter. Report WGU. 0.91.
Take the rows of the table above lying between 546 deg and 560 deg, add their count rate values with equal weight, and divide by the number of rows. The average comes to 246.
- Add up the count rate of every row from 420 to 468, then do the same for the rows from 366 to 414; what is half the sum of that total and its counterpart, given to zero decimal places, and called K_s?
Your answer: 6500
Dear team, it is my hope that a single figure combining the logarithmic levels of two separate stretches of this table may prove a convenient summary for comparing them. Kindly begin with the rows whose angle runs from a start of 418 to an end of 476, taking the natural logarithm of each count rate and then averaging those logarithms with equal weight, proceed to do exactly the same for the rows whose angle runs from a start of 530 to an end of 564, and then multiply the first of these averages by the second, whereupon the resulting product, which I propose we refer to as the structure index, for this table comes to 30.74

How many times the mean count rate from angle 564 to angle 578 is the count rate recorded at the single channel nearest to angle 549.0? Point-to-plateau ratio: 1.10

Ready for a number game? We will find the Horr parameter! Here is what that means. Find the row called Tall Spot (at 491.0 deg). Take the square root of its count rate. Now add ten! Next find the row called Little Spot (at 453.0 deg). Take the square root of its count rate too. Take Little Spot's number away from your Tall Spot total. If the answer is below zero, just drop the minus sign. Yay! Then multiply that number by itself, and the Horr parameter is 86.0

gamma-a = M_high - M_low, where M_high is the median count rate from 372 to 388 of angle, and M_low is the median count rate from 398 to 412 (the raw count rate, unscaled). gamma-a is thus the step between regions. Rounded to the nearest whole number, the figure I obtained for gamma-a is 23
